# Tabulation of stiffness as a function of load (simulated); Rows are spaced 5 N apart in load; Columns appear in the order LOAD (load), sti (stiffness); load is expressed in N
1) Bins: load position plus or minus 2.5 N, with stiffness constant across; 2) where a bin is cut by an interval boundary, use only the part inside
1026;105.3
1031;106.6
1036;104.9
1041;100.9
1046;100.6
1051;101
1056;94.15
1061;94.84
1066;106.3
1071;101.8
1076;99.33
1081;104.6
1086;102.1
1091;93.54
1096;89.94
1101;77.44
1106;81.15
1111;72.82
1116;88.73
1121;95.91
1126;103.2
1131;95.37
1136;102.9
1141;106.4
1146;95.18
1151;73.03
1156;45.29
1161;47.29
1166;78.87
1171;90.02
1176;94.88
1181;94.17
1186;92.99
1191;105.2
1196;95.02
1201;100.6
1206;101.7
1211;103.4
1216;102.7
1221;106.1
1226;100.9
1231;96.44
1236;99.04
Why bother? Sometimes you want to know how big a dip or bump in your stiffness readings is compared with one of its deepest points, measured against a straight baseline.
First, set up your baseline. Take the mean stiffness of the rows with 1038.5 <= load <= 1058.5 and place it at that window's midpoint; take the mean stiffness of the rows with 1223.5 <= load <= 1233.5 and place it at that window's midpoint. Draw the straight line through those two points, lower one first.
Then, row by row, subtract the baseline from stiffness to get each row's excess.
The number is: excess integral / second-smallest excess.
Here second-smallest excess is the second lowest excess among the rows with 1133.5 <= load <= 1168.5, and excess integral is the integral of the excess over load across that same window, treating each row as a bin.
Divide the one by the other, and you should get 14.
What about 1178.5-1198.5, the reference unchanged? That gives 8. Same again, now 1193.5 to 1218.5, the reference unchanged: 26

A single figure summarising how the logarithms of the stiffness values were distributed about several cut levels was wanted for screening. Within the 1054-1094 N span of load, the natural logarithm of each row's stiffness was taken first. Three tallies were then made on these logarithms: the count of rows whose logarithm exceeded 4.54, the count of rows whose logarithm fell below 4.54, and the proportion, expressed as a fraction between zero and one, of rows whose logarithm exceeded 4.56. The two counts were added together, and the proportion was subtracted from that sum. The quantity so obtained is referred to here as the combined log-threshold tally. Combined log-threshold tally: 7.4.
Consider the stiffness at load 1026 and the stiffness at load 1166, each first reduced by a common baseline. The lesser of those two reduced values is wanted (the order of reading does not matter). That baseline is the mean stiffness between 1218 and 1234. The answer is -22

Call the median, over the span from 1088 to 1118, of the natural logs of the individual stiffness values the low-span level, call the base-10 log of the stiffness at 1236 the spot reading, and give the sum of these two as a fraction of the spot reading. 3.23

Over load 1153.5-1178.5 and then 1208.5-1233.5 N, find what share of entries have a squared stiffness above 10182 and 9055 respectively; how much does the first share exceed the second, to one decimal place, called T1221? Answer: -1.0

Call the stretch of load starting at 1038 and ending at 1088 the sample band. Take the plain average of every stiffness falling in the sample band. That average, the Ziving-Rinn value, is 101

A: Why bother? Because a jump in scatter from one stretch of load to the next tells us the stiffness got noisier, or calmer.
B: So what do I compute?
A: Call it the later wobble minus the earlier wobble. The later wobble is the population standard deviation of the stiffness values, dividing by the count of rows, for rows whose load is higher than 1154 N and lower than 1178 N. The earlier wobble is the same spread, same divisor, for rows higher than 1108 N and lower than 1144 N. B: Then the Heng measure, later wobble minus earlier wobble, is 10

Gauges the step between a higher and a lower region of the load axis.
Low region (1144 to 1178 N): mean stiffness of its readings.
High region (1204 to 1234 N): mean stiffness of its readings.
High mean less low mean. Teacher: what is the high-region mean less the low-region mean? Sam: 27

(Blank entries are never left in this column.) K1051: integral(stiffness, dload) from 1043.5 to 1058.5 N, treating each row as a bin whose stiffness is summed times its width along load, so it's 1479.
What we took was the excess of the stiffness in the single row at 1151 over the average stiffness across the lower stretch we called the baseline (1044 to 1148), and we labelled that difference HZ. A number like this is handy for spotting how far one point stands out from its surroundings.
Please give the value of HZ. -23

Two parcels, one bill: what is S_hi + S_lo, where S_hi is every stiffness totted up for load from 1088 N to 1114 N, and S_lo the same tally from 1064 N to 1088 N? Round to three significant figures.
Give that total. 929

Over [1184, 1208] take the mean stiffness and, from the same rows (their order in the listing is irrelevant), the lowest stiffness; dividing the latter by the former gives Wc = 0.938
